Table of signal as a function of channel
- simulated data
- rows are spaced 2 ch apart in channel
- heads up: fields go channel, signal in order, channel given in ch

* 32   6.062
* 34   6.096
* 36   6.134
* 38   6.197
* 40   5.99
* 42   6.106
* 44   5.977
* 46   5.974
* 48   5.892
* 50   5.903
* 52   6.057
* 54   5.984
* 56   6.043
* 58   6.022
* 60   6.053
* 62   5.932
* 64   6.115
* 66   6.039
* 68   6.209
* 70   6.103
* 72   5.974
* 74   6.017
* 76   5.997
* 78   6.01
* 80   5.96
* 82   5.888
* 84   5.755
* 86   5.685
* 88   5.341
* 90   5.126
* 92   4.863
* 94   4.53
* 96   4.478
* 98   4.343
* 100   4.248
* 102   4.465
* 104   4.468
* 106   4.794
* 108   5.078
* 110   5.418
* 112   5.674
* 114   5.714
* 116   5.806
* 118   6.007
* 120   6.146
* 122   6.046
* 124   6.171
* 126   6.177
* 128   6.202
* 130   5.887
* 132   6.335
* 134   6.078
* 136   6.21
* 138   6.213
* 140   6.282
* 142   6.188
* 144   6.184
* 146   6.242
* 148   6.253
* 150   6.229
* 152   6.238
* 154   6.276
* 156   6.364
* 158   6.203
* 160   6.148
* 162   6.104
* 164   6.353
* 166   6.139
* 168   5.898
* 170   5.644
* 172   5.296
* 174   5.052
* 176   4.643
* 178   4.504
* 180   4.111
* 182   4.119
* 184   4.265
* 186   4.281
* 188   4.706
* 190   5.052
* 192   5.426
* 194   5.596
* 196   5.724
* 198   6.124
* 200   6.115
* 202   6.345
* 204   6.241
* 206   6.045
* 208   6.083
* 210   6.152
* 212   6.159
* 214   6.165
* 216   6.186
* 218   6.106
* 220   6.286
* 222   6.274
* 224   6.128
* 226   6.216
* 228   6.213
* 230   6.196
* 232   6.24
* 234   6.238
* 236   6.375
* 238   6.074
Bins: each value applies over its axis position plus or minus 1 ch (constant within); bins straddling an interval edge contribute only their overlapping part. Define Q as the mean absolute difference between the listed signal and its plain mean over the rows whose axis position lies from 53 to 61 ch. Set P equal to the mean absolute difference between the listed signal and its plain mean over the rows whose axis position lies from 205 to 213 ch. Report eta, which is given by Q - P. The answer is -0.02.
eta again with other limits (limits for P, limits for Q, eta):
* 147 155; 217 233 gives 0.03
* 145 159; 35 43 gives 0.02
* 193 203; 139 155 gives -0.23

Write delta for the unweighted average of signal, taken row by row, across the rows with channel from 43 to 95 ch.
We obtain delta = 5.82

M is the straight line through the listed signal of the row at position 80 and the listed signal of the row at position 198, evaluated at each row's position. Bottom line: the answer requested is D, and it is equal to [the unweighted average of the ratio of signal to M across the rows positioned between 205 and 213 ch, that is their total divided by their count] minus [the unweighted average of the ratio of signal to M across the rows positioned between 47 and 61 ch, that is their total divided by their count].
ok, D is -0.017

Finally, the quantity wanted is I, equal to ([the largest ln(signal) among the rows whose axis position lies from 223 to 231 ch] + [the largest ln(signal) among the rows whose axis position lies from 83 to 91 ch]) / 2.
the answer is 1.79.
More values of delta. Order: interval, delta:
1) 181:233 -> 5.79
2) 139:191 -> 5.57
